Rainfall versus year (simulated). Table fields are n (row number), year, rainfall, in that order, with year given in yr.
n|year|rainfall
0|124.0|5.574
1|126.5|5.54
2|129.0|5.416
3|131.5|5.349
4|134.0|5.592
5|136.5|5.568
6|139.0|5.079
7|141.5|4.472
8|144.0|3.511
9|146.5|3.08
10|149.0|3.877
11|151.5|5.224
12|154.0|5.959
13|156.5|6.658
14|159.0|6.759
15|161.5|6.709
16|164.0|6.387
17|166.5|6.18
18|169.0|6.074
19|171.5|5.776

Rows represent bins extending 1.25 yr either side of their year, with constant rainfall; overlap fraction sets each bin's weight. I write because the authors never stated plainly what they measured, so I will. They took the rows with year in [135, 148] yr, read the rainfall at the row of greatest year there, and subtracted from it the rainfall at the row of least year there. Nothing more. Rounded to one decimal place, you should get -2.5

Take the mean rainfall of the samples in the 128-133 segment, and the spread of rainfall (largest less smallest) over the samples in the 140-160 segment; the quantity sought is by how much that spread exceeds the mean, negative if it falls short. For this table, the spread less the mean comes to -1.7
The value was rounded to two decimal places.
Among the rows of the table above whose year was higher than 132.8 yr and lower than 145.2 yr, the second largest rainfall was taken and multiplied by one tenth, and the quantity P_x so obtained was 0.56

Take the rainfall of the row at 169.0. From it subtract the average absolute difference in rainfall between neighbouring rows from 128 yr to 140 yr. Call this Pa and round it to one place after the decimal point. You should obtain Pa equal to 5.9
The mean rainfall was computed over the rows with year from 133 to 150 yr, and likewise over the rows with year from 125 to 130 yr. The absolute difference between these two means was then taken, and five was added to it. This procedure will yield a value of 6.0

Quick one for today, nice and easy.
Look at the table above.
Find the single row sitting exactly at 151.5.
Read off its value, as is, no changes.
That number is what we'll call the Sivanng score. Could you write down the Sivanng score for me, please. 5.224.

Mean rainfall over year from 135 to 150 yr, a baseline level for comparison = 4.3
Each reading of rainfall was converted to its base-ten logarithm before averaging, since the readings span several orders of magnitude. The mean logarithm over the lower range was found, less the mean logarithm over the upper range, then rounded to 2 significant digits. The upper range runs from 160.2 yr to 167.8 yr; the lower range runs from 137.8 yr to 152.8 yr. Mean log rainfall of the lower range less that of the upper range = -0.19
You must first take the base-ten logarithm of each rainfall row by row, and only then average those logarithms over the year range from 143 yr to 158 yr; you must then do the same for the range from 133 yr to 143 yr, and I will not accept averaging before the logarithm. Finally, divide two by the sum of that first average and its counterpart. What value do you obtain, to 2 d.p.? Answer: 1.46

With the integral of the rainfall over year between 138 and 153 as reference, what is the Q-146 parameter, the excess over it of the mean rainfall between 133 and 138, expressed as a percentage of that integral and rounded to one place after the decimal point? -91.2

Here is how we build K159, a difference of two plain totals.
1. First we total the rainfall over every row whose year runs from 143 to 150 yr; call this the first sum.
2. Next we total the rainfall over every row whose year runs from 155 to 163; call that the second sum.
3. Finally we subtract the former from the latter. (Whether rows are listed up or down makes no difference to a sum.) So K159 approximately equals 10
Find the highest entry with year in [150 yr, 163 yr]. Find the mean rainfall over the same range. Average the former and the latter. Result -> 6.5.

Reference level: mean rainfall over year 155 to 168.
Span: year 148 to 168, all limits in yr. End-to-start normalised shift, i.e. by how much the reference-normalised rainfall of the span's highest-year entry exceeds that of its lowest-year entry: 0.4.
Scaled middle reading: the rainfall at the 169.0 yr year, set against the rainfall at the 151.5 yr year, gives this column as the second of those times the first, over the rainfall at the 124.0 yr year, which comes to 5.7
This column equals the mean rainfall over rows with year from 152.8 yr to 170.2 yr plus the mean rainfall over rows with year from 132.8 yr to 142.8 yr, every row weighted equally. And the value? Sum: 11.6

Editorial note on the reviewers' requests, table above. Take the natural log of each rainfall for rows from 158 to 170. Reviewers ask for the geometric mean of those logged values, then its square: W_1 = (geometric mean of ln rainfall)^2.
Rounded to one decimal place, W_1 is 3.5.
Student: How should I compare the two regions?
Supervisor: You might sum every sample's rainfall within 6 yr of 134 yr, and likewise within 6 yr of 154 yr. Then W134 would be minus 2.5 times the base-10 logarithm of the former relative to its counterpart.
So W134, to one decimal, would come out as 0.1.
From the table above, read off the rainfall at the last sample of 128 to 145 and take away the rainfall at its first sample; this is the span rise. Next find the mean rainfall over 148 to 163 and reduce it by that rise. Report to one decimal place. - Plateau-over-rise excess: 7.8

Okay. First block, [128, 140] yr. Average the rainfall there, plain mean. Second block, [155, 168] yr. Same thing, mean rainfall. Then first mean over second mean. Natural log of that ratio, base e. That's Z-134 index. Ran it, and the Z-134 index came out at -0.19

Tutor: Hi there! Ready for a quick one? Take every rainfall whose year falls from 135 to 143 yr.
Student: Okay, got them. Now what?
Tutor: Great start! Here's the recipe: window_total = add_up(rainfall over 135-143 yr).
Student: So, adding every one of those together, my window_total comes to 15.1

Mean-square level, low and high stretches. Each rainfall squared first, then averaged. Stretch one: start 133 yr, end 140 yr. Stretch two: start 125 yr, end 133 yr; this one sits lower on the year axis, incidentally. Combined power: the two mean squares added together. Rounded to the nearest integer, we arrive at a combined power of 59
